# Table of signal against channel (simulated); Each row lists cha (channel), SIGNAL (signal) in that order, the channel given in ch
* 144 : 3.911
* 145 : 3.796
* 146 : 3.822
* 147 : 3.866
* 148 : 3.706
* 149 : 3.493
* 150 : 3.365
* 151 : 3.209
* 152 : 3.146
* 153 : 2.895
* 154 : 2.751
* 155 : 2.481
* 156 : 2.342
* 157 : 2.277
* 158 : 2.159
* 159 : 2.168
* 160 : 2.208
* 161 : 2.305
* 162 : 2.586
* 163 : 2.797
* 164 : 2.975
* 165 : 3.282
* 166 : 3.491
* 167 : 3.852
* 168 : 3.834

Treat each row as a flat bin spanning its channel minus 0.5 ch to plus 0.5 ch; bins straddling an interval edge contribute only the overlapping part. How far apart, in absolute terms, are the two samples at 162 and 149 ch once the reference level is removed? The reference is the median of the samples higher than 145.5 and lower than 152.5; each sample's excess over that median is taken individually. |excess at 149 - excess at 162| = 0.91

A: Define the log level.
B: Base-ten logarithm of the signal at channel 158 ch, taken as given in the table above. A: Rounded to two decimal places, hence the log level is 0.33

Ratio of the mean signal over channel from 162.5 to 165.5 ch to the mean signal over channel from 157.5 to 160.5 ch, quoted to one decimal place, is 1.4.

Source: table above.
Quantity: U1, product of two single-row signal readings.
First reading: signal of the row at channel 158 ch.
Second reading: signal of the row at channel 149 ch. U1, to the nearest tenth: 7.5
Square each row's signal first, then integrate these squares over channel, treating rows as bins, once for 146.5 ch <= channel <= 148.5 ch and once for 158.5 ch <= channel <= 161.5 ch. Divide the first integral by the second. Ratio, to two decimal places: 1.93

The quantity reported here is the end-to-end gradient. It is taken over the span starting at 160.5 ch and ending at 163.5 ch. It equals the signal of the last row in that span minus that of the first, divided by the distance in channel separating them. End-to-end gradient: 0.25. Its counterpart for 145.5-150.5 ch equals -0.11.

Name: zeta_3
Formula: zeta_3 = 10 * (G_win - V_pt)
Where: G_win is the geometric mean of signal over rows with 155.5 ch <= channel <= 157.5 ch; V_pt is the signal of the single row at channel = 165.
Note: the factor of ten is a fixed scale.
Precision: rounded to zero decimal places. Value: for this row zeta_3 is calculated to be -10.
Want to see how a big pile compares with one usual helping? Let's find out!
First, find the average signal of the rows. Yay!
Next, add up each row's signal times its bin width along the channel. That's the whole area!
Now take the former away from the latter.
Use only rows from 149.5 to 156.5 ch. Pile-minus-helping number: 17.3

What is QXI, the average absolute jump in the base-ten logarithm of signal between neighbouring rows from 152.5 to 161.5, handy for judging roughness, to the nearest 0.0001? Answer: 0.0195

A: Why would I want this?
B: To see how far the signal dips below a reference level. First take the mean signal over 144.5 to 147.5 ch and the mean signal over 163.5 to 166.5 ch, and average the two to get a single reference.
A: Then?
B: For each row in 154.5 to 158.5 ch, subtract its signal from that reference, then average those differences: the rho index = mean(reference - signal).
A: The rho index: 1.2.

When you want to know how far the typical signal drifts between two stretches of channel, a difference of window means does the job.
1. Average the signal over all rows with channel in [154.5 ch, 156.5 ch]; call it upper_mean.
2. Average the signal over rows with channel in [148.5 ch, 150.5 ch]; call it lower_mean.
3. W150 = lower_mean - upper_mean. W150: 1.0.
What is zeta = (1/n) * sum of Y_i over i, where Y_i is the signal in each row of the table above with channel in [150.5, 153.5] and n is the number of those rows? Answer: 3.1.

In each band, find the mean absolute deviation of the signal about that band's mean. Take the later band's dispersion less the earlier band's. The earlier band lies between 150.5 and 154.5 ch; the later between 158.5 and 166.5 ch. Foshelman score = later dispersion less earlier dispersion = 0.23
